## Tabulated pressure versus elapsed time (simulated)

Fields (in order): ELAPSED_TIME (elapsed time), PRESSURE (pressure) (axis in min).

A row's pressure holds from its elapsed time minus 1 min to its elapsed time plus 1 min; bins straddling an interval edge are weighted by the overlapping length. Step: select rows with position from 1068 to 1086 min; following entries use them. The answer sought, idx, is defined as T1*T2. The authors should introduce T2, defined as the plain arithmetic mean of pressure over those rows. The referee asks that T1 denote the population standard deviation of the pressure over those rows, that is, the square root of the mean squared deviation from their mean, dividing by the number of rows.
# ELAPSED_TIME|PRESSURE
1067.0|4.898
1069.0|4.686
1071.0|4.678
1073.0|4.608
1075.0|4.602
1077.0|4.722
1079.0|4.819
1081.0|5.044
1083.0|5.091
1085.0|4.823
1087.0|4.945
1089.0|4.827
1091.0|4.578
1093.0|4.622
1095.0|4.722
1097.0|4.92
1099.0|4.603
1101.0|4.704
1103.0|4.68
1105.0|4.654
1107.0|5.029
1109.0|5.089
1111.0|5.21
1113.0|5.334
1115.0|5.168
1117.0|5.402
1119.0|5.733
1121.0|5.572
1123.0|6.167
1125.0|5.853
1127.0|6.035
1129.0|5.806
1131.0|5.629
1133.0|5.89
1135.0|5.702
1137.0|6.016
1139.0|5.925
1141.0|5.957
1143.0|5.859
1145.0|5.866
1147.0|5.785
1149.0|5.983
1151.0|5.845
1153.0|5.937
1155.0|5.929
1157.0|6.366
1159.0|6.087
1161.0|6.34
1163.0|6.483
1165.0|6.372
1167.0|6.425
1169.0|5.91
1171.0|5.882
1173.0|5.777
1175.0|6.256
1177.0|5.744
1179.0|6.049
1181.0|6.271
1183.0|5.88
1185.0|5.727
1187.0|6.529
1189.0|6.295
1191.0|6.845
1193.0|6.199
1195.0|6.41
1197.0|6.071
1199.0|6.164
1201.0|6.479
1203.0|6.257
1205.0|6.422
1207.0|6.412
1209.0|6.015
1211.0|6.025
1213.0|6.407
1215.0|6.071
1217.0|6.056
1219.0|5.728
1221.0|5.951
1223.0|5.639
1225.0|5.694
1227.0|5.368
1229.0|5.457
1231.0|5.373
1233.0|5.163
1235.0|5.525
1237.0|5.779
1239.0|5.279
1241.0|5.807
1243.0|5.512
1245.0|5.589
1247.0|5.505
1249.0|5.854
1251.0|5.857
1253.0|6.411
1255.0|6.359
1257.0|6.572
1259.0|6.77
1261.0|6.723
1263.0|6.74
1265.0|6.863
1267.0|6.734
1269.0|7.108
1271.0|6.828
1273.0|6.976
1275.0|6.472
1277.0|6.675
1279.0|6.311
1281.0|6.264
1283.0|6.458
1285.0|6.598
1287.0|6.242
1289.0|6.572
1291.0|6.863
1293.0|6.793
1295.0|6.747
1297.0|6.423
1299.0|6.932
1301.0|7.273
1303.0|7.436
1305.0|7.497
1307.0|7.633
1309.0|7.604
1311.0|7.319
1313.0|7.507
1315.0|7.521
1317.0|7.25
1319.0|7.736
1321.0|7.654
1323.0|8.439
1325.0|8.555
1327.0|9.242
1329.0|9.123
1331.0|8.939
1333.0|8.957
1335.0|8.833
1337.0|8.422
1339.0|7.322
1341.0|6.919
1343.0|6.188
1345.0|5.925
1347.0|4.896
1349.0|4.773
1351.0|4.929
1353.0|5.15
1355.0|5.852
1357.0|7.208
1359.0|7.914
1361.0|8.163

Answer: 0.8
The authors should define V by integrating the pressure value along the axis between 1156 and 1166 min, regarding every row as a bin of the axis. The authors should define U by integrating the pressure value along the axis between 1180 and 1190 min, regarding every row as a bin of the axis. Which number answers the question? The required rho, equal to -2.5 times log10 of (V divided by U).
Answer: 0.0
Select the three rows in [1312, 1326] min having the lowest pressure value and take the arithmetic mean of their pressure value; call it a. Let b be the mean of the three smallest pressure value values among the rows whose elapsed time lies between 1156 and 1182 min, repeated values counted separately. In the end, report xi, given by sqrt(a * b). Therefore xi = 6.56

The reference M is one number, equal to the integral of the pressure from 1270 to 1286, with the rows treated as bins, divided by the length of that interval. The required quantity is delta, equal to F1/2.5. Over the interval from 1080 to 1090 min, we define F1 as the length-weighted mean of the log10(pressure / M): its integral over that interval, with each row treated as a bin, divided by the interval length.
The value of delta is -0.05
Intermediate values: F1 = -0.12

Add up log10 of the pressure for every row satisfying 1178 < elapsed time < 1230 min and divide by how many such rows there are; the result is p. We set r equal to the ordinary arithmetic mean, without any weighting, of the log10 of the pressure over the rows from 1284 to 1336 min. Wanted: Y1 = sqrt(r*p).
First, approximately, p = 0.78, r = 0.878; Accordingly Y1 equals 0.83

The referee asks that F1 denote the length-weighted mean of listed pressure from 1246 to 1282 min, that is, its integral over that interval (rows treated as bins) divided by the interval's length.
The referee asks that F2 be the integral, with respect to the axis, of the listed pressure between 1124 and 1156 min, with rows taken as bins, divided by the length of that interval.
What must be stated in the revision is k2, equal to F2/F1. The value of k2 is 0.90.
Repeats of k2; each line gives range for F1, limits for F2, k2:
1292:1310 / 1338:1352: 0.82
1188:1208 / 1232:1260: 0.92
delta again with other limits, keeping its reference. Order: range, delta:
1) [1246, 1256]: -0.02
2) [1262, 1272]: 0.01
